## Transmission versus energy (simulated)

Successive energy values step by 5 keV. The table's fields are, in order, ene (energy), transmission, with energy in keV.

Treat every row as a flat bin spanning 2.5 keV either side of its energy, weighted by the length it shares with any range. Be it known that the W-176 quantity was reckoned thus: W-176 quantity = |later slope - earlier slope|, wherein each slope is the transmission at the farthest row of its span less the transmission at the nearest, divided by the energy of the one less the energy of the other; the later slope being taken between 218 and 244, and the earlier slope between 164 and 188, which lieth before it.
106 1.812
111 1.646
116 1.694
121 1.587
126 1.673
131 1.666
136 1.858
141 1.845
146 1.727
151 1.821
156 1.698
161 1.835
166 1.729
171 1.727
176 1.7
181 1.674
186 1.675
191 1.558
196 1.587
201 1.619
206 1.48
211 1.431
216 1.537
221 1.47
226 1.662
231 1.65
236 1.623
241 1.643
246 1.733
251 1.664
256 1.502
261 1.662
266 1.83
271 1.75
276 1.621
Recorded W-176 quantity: 0.011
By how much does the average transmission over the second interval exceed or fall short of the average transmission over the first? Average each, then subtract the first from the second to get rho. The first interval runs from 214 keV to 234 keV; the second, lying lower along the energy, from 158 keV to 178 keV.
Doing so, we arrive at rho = 0.17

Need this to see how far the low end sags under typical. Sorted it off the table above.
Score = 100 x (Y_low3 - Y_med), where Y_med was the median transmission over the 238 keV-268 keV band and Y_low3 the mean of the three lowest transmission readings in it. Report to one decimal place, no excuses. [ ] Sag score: -6.1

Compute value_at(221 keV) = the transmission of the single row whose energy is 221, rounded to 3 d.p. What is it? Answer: 1.470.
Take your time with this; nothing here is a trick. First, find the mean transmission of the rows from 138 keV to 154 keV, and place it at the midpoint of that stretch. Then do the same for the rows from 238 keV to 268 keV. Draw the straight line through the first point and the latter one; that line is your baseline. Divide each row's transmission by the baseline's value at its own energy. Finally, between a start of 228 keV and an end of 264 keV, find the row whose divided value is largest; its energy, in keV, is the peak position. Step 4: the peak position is 246 keV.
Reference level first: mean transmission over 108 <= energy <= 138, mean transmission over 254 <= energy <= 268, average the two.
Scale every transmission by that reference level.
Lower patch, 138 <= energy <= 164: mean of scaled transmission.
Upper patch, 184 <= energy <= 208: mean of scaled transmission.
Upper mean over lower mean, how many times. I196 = 0.89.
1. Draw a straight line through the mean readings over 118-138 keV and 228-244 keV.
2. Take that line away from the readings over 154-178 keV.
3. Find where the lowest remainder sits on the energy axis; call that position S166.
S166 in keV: 156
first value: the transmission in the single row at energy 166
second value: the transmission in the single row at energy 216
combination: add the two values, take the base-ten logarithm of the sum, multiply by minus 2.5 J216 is -1.29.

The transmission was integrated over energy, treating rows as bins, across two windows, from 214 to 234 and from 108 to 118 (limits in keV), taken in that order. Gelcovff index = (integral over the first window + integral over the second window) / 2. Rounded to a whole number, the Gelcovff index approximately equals 24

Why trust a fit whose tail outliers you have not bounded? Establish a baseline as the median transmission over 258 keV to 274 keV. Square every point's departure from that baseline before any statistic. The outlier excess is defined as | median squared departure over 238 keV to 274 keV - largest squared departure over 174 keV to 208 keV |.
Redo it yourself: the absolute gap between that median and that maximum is 0.066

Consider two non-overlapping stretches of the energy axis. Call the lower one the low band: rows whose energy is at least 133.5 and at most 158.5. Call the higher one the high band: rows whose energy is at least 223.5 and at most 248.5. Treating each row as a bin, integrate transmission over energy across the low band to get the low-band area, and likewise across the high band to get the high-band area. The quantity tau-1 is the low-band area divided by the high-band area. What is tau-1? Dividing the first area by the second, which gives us 1.08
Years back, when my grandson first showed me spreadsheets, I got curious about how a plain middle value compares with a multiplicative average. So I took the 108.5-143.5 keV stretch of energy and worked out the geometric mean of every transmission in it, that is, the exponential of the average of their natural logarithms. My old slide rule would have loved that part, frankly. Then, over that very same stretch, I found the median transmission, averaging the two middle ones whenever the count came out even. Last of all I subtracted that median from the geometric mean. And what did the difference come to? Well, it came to 0.034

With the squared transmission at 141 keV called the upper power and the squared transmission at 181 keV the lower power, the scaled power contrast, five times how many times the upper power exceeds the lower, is 6.07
